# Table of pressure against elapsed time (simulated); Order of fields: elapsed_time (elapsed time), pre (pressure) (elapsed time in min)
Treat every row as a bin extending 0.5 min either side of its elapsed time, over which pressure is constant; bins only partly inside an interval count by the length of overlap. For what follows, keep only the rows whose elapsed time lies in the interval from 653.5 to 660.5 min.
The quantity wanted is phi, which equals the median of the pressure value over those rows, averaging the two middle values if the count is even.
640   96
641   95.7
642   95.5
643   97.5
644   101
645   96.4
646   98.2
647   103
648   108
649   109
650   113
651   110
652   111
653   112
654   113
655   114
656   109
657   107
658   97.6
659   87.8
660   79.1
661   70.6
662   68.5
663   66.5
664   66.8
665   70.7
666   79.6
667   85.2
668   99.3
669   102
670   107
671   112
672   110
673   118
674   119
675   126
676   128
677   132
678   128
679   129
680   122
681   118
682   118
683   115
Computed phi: 107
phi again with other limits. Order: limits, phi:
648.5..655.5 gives 112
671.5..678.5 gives 126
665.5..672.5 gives 102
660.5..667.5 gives 71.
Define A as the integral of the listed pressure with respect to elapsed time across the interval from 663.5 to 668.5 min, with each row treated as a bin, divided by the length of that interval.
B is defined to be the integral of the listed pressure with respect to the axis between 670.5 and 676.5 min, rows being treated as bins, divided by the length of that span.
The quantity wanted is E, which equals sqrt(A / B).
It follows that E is 0.82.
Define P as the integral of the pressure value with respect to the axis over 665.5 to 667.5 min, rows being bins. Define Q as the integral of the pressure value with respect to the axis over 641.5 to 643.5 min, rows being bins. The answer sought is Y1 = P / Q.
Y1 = 0.85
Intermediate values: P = 165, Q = 193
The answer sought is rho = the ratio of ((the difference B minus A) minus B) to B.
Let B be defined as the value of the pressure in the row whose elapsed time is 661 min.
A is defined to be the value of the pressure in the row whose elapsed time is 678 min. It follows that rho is -1.81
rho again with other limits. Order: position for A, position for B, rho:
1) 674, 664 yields -1.78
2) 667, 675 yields -0.68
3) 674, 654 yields -1.05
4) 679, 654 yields -1.14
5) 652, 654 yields -0.98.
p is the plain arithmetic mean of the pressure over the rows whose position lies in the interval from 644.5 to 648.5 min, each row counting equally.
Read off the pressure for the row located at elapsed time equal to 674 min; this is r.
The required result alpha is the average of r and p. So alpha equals 110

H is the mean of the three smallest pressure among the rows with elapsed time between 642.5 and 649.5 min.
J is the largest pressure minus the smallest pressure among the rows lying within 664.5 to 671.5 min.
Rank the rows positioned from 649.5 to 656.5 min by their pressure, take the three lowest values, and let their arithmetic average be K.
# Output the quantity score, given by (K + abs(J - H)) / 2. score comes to 83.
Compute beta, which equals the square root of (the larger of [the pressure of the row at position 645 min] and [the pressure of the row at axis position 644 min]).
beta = 10.0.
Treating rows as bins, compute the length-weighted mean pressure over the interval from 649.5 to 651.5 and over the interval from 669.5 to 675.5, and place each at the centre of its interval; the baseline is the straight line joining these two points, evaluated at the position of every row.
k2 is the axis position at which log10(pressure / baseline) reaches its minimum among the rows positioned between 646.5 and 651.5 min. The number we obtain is 647 min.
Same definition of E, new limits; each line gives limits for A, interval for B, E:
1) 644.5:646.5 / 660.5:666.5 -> 1.18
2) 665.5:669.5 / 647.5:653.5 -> 0.91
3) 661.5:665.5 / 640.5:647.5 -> 0.83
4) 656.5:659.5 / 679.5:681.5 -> 0.90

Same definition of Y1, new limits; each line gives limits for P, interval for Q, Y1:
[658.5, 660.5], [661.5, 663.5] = 1.24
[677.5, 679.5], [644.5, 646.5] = 1.32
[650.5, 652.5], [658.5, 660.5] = 1.32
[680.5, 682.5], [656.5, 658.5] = 1.15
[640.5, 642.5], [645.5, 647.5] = 0.95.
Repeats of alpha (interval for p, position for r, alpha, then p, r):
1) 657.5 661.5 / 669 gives 93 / 84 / 102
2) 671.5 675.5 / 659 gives 103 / 118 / 87.8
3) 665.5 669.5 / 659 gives 90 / 92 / 87.8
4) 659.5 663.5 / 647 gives 87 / 71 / 103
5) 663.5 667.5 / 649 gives 92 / 76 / 109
